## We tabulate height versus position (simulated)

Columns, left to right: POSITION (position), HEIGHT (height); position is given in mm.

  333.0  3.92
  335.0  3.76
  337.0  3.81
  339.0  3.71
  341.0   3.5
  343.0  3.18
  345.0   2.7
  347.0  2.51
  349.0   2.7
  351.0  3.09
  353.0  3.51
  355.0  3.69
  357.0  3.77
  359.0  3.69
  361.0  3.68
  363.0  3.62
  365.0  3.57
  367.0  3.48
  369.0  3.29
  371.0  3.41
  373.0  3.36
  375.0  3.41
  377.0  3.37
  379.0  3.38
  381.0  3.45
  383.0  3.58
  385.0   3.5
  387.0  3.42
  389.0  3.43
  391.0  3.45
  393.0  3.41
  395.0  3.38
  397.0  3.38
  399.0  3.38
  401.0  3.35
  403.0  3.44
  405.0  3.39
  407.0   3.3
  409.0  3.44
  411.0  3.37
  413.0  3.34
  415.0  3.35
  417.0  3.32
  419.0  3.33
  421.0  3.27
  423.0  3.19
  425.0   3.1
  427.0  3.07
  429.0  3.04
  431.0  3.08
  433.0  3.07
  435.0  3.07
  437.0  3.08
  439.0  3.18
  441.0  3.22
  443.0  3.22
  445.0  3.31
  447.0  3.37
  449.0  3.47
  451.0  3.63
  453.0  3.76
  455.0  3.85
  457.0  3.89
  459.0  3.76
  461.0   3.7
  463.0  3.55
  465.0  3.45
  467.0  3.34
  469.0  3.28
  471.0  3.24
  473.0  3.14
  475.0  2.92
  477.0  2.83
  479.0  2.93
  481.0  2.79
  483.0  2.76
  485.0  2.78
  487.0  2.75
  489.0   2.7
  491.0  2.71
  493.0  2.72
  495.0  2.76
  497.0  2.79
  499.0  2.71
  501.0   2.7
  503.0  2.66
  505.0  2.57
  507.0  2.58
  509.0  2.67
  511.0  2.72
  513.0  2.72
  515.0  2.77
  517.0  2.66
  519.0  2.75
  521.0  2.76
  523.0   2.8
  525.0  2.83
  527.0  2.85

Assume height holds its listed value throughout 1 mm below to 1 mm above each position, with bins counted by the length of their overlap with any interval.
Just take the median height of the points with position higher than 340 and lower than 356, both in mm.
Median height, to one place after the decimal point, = 3.1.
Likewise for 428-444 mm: 3.1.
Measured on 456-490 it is 3.1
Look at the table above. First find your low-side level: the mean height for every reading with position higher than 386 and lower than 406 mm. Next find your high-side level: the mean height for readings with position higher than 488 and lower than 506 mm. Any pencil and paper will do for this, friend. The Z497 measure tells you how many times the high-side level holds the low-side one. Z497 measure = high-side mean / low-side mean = 0.79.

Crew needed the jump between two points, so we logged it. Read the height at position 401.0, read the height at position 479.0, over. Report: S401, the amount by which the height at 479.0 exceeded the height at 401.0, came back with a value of -0.4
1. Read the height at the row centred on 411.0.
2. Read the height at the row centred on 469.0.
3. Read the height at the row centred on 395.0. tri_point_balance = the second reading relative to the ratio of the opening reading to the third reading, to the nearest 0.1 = 3.3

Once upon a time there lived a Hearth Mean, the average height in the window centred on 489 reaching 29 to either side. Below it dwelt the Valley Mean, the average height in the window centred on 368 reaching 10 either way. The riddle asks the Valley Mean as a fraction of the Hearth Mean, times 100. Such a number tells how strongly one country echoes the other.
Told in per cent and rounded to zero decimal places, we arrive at 121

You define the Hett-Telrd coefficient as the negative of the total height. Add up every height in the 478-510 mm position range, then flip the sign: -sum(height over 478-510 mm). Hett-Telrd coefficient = -44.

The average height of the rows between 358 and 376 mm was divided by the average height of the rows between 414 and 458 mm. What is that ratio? 1.06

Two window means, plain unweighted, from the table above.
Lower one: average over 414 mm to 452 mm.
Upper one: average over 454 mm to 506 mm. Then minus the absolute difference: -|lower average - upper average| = -0.18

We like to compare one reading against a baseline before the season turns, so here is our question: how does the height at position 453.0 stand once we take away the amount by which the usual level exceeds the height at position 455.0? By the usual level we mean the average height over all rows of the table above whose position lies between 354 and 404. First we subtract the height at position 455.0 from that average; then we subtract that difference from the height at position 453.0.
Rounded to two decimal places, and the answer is 4.13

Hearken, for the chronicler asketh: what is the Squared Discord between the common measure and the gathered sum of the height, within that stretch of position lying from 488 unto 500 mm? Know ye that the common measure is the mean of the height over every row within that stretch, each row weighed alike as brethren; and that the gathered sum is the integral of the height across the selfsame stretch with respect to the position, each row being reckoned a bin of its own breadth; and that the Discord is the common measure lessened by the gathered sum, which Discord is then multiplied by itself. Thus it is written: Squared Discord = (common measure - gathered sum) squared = 903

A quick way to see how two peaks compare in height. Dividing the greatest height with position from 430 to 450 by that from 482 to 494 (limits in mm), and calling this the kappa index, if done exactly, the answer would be 1.25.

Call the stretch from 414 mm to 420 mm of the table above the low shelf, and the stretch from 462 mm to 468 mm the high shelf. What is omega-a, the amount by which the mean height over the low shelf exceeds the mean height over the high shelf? -0.11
